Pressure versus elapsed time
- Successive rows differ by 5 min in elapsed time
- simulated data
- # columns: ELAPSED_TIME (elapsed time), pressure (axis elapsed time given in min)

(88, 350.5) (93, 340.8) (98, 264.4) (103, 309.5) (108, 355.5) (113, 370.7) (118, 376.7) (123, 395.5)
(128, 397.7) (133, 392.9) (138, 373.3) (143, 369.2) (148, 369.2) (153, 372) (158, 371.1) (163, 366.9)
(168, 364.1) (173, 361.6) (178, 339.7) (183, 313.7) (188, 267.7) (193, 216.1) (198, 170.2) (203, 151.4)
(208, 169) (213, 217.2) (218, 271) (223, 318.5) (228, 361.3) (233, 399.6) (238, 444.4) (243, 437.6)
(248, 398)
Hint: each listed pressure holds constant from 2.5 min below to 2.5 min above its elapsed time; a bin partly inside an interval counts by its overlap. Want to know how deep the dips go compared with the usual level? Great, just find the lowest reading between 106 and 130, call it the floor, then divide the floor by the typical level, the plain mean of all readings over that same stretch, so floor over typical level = 0.94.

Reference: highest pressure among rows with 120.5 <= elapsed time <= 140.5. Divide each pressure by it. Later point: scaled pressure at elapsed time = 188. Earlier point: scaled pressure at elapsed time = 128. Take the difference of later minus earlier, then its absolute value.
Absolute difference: 0.33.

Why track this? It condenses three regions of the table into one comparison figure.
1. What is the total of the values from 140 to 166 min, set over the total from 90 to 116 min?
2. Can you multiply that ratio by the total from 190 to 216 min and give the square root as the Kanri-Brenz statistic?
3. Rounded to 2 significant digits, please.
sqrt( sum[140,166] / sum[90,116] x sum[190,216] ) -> 32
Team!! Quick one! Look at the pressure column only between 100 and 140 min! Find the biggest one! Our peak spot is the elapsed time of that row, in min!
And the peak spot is 128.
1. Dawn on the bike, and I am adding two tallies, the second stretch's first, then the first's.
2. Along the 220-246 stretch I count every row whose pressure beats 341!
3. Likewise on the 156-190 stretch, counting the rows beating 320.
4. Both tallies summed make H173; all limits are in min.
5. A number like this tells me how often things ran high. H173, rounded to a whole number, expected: 9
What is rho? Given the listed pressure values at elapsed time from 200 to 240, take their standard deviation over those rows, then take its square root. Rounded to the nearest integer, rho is 10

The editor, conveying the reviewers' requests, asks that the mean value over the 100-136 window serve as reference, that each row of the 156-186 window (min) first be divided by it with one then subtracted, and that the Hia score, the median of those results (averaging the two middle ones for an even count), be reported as -0.02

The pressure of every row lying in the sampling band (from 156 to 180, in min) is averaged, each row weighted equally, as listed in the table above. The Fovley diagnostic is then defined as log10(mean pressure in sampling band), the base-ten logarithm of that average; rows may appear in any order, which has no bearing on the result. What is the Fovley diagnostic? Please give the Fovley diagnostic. 2.56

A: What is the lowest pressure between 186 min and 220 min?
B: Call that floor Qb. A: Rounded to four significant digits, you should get 151.4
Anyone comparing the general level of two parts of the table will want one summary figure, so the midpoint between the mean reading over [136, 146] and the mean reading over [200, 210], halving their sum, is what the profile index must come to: 266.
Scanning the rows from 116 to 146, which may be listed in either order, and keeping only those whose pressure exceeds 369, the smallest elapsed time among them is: 118 min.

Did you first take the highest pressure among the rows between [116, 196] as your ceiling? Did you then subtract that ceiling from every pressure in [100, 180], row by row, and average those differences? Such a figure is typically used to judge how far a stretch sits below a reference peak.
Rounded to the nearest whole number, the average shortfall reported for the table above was -30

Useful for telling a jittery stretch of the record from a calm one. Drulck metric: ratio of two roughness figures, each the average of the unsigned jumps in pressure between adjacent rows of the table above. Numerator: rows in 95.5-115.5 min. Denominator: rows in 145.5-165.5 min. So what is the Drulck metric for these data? 13.5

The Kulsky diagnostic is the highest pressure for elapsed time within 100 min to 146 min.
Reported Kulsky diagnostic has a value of 397.7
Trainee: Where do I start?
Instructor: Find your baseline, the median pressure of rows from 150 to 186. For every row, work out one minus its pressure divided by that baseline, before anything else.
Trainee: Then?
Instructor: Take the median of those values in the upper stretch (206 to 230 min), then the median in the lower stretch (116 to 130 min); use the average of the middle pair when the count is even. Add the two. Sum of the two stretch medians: 0.2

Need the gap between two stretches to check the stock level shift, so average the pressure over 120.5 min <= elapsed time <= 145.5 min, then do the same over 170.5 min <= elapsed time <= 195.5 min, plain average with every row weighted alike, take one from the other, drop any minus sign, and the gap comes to 86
